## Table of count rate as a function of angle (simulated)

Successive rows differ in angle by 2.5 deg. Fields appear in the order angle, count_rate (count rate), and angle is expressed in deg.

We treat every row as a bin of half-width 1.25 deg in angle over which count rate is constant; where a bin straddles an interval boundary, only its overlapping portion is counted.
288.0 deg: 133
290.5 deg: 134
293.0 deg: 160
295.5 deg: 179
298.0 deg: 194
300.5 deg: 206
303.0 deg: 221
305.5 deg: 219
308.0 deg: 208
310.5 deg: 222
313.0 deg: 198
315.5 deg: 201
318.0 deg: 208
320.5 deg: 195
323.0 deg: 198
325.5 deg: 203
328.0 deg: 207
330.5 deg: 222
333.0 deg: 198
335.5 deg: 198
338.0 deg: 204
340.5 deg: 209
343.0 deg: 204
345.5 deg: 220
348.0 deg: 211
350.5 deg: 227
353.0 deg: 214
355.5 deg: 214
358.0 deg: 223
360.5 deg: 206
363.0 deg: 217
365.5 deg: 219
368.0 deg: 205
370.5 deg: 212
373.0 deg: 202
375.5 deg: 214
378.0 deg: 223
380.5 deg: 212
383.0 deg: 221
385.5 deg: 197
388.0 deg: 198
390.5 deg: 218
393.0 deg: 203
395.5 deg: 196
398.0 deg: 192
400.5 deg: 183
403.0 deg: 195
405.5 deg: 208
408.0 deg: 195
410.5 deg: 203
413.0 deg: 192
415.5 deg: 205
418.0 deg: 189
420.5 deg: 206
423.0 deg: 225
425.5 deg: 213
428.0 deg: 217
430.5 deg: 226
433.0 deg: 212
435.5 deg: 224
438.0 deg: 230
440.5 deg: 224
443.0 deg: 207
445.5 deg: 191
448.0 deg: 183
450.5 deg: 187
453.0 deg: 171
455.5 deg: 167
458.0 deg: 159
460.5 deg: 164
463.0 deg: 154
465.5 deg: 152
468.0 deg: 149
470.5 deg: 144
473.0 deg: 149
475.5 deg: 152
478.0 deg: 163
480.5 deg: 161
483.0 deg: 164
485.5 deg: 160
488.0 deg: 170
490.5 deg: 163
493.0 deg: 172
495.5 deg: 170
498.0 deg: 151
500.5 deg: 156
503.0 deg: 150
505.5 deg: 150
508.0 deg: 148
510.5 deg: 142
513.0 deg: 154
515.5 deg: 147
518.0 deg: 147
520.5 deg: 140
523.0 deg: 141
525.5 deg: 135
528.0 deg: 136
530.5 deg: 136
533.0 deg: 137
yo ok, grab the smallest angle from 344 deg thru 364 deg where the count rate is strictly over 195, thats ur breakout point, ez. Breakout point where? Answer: 345.5 deg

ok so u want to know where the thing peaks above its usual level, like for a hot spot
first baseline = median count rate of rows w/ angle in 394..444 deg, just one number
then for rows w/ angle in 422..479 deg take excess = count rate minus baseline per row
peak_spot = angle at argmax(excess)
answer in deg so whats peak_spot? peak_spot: 438.0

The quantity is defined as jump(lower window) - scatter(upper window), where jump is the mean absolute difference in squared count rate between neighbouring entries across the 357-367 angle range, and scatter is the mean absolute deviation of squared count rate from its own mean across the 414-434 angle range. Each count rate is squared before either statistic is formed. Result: 635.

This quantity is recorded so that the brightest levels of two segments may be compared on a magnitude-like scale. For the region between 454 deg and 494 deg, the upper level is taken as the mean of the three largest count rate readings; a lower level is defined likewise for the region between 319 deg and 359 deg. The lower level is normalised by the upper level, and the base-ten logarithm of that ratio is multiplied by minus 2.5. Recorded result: -0.30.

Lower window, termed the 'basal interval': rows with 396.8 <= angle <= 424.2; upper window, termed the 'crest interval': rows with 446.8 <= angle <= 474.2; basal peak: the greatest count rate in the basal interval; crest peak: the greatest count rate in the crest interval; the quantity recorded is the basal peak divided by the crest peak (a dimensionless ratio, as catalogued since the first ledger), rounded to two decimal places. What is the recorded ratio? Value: 1.20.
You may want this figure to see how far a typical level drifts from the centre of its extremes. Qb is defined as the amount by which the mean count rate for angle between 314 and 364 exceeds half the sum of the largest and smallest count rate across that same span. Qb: -2.1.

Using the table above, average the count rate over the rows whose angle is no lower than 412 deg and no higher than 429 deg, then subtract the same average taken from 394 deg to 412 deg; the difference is 11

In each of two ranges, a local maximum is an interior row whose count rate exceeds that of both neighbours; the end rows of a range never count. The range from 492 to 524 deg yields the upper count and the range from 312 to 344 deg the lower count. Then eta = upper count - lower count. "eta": -1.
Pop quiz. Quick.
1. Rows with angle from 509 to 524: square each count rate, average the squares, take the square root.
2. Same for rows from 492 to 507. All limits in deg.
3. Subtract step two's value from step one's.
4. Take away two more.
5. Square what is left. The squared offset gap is 231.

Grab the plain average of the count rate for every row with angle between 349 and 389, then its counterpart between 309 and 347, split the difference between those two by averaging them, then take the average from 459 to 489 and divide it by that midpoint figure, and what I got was 0.749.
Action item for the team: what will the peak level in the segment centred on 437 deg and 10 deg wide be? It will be 230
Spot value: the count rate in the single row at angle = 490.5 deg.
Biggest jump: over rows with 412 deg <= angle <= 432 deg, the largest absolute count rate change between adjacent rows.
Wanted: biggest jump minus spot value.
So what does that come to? -144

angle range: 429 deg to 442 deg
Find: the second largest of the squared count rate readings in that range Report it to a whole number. 51076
